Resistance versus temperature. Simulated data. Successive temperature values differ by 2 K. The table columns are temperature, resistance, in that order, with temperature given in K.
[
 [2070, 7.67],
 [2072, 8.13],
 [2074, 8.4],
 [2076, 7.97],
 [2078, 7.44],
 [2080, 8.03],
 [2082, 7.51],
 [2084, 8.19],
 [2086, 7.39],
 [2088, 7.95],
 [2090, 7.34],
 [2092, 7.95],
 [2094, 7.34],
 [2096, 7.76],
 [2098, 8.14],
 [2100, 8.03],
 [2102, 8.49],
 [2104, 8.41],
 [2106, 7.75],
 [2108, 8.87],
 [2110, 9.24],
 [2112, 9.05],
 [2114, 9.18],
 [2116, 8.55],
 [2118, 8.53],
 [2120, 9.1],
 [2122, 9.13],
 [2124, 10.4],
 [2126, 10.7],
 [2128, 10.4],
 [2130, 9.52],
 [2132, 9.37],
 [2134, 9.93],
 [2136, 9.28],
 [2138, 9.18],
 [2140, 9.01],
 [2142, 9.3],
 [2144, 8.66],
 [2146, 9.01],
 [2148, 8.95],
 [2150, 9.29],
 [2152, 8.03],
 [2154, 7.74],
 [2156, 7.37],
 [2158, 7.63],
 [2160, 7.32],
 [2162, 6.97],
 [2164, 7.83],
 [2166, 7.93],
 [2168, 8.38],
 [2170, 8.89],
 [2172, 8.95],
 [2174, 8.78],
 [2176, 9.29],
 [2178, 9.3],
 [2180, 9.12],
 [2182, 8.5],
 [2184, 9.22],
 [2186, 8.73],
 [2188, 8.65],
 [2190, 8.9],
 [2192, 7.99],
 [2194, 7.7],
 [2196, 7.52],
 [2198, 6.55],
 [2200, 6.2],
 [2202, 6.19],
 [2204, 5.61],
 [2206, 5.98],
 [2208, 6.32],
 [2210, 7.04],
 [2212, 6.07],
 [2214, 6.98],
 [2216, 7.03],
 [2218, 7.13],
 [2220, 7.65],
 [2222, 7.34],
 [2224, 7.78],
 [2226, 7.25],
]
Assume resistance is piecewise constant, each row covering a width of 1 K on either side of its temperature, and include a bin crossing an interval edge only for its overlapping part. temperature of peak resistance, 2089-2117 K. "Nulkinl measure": 2110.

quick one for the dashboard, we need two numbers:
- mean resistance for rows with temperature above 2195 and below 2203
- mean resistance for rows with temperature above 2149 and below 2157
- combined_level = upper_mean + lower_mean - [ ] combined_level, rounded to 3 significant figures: 14.7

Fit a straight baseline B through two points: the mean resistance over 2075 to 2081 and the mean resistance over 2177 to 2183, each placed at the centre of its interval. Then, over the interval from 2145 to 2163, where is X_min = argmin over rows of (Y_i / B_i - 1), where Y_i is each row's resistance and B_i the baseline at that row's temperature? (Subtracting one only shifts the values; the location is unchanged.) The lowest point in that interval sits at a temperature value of 2162 K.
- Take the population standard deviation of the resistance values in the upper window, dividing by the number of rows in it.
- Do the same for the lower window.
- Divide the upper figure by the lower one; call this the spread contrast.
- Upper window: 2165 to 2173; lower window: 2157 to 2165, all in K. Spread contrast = 1.27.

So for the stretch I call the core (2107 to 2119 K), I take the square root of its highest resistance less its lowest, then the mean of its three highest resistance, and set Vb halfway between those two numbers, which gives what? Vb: 5.00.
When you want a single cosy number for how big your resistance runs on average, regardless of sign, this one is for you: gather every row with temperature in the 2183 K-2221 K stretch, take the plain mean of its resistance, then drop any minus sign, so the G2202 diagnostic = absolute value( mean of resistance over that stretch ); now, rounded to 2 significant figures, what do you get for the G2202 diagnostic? 7.2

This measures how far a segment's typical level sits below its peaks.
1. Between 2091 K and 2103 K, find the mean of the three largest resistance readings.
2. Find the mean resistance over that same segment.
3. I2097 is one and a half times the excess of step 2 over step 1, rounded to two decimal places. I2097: -0.40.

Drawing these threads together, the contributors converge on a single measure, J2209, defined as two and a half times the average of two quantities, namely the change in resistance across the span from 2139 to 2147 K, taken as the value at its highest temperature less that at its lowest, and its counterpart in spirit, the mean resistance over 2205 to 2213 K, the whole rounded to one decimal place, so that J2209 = 7.9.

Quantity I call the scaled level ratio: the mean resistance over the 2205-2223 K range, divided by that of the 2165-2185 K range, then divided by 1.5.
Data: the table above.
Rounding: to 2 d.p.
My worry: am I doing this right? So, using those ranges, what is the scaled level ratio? 0.52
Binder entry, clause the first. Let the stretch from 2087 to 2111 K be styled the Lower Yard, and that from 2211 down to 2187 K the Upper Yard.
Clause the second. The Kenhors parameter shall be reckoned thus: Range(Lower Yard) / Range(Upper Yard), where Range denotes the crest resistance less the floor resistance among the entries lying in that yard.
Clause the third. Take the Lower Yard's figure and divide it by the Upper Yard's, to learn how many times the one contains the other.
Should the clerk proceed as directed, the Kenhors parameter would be 0.6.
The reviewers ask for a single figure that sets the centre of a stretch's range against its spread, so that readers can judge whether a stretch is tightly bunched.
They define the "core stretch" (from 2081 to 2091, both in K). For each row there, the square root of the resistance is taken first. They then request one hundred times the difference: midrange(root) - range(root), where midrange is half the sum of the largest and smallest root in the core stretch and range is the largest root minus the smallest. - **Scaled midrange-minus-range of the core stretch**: 263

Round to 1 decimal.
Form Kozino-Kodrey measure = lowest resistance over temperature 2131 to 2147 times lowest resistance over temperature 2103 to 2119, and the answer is 67.1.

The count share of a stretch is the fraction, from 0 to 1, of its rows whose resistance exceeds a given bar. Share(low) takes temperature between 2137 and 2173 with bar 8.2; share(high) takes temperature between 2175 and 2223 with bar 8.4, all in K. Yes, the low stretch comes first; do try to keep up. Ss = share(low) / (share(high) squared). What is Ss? 5.0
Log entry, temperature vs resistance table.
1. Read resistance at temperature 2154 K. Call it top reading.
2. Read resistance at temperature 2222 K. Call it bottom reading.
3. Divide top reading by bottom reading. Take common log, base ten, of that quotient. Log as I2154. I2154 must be 0.023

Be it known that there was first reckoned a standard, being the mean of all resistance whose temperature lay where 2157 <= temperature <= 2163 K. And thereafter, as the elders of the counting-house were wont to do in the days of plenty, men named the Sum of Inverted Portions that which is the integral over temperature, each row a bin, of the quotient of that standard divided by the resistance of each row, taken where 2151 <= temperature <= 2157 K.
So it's 5.7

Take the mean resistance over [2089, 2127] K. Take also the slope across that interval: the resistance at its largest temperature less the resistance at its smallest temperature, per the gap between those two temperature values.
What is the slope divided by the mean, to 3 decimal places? 0.011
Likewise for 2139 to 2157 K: -0.012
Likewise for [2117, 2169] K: 0.000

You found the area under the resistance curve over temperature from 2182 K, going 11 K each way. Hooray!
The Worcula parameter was 195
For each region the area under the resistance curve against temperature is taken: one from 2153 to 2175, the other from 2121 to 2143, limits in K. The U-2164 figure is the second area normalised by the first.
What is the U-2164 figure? 1.21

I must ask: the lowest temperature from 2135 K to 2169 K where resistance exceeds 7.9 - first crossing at 2136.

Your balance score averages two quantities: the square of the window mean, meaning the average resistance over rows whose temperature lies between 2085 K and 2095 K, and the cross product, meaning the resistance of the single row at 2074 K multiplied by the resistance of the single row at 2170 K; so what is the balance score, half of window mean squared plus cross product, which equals 66.2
